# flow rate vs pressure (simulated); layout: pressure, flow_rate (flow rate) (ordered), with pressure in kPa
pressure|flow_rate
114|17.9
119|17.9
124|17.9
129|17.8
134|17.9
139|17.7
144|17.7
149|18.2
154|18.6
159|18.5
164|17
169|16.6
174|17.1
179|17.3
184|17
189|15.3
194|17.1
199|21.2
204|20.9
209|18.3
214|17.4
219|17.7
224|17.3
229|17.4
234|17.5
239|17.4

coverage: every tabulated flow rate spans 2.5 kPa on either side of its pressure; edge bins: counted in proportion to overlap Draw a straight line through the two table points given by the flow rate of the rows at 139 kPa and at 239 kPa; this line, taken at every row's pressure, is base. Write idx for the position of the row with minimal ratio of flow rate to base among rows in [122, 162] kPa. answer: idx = 139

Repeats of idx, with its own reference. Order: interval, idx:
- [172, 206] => 189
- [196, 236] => 224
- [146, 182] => 169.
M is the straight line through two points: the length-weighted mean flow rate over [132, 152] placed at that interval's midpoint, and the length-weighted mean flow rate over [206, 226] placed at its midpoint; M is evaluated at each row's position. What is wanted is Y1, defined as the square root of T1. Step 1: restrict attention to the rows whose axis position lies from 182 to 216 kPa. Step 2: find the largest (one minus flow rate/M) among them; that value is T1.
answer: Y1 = 0.38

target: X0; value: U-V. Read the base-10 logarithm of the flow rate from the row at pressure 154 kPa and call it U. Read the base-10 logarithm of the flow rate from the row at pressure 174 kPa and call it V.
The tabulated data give 0.037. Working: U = 1.27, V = 1.23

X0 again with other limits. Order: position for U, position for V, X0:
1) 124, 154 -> -0.017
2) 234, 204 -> -0.077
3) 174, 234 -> -0.010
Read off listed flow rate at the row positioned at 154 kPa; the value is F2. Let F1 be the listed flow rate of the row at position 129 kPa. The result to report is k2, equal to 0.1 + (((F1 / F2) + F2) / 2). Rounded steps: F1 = 17.8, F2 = 18.6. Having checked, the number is 9.9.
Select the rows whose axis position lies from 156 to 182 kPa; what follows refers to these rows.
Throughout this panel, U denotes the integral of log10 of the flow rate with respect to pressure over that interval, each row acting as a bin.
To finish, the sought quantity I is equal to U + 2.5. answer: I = 35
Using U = 32.2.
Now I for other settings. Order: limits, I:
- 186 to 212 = 35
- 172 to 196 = 32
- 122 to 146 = 33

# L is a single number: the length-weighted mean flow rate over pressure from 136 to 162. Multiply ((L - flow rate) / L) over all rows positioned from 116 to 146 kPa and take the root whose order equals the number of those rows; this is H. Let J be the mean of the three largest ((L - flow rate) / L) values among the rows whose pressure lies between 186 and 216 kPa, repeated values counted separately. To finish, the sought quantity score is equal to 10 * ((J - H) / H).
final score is 43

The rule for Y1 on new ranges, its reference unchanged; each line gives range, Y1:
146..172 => 0.26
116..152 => 0.11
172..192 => 0.38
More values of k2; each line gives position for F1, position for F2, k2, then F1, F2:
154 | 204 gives 11.0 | 18.6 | 20.9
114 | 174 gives 9.2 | 17.9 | 17.1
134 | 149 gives 9.7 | 17.9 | 18.2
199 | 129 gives 9.6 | 21.2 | 17.8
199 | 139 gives 9.5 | 21.2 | 17.7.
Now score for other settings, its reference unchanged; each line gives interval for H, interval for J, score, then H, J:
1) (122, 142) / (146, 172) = 21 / 0.015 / 0.047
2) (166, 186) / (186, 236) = 4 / 0.060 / 0.085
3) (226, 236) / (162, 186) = 9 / 0.037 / 0.069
